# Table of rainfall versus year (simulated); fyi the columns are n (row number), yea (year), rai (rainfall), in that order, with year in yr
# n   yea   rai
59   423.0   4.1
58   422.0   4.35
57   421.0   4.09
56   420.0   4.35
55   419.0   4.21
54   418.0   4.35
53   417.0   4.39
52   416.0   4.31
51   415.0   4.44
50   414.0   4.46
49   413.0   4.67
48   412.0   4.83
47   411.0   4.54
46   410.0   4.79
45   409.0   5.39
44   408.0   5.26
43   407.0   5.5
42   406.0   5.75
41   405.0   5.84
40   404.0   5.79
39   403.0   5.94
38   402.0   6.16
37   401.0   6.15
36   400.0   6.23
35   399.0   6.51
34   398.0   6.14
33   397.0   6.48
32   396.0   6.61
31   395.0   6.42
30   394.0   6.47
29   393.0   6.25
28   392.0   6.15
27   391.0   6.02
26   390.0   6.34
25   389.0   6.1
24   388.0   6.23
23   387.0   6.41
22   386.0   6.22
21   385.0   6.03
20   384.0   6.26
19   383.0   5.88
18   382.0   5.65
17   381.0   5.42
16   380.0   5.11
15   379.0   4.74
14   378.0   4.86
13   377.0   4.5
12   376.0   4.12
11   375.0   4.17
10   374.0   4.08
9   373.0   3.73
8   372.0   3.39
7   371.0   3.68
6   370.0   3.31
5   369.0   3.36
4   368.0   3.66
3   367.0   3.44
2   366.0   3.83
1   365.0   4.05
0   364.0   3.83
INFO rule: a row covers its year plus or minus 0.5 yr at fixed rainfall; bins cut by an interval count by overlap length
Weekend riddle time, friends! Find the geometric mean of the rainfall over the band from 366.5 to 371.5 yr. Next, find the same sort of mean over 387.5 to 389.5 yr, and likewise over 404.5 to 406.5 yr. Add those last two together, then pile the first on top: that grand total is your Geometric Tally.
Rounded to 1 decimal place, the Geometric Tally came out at 15.4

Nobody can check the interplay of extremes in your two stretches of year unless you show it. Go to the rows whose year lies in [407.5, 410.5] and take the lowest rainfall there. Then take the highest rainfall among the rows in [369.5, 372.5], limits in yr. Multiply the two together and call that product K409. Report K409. 18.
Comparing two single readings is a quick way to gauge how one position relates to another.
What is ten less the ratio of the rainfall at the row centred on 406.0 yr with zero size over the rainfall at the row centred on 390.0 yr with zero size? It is 9.09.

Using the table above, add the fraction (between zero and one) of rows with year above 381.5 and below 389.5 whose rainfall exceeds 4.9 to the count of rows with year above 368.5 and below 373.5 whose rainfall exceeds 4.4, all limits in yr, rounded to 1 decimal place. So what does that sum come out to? 1.0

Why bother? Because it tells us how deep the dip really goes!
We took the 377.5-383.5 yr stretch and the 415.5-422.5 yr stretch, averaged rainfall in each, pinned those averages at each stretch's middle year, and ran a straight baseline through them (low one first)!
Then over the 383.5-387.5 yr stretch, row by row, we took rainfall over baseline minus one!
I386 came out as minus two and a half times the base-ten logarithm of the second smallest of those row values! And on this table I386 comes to 1.7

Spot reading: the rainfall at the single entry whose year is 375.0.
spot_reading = 4.17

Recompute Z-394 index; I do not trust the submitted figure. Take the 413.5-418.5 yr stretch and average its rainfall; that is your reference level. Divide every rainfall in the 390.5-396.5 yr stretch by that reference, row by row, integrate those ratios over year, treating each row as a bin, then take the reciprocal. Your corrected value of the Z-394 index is 0.12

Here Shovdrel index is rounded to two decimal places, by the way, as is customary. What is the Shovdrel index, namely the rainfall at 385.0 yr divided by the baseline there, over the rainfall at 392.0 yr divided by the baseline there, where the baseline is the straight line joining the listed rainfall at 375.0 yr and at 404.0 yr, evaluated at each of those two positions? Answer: 1.06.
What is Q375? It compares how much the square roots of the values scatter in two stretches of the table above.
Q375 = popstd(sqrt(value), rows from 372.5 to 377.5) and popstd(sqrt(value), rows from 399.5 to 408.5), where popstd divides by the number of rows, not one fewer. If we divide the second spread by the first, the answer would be 1.0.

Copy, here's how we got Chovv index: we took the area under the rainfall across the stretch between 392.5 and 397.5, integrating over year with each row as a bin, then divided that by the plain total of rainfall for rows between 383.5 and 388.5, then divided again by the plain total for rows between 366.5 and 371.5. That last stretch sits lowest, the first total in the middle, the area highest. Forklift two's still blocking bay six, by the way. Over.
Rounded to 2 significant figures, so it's 0.059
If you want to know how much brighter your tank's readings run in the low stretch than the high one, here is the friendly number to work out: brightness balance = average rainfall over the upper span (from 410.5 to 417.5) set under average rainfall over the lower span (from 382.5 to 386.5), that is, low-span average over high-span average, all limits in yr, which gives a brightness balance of 1.35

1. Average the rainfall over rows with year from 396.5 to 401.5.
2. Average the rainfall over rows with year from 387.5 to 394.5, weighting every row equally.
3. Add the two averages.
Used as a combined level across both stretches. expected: 12.5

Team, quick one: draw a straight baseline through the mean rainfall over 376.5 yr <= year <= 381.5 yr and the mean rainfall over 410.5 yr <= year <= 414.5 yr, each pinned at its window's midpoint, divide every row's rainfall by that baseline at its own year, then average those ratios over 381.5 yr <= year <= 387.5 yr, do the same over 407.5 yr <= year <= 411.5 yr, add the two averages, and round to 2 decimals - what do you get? 2.32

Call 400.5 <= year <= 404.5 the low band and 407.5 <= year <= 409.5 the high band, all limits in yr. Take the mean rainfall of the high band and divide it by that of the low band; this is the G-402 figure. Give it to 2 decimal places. 0.89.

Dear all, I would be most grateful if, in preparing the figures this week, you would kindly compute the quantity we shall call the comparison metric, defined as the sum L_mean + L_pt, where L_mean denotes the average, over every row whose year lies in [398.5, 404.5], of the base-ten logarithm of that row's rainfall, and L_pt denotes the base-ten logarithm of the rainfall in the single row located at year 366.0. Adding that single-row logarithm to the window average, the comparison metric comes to 1.37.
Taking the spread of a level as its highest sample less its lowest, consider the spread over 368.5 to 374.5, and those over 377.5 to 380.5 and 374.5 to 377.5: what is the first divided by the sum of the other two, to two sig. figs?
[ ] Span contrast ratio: 1.0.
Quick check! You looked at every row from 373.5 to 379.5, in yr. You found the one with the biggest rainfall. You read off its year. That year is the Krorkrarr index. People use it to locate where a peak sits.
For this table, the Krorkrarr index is 378.0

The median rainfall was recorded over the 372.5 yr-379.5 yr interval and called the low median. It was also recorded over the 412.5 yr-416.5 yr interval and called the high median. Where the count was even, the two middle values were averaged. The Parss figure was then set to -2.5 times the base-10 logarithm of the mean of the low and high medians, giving -1.59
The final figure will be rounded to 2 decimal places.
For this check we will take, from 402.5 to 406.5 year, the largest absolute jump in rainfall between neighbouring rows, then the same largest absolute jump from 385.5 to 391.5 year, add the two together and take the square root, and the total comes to 0.69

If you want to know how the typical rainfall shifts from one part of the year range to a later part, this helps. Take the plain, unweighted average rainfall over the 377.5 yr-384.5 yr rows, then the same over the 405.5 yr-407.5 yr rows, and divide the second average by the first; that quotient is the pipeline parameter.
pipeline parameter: 1.04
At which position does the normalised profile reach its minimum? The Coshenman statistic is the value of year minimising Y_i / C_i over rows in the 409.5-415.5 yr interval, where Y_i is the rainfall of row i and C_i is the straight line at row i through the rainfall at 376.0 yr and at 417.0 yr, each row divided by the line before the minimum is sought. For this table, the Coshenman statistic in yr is 415.0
